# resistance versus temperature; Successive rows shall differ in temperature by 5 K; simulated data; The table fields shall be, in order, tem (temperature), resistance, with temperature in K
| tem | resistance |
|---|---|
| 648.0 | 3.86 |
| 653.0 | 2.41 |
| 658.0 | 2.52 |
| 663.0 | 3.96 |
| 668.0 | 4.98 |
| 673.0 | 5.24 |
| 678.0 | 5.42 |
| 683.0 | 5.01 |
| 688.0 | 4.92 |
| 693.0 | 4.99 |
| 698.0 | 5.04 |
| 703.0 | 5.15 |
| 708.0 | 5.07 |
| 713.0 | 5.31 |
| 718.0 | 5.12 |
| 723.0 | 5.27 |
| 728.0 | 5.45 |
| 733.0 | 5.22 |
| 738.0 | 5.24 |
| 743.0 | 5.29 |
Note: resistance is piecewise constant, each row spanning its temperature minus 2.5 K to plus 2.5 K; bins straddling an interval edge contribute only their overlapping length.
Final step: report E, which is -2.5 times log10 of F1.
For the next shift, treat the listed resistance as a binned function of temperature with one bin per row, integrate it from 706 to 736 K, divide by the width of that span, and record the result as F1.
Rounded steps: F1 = 5.24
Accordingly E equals -1.80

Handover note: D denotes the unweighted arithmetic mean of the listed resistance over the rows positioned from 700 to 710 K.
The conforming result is 5.11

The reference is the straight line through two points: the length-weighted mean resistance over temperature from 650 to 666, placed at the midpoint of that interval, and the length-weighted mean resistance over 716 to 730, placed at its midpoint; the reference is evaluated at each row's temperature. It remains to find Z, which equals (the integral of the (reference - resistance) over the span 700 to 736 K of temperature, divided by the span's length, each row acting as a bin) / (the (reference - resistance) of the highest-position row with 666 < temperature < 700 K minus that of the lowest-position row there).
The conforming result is -0.1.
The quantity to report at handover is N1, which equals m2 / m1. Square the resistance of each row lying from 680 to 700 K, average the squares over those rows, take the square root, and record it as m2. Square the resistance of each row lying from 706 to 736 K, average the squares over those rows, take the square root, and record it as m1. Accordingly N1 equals 0.95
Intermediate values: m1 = 5.24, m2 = 4.99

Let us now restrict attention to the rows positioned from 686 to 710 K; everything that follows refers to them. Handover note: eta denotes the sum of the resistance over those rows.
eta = 25.2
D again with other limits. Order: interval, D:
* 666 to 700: 5.09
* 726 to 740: 5.30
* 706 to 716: 5.19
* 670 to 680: 5.33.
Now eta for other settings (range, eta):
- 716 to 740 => 26.3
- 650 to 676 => 19.1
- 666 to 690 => 25.6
